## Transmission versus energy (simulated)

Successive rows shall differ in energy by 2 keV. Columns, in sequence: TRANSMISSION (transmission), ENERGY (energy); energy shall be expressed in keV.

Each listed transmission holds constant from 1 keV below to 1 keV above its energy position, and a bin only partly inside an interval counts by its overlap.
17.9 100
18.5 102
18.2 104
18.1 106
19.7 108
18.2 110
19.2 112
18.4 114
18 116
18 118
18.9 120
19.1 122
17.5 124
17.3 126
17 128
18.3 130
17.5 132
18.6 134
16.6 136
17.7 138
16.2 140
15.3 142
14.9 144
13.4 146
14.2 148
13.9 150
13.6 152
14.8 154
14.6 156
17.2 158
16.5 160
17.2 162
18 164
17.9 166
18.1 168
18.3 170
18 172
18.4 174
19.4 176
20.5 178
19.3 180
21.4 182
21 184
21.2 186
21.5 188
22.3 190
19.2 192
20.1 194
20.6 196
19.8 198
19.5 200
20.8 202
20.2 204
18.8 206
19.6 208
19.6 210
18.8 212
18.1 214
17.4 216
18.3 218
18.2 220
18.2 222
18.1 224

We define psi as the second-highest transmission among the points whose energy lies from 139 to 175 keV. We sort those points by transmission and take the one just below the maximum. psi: 18.3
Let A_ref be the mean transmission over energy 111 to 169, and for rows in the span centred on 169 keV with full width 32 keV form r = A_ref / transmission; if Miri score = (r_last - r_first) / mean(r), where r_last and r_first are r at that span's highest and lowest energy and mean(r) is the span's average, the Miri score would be -0.36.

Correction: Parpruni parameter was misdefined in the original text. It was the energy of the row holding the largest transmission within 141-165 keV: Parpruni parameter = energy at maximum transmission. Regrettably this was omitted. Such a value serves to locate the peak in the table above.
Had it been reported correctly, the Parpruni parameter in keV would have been 164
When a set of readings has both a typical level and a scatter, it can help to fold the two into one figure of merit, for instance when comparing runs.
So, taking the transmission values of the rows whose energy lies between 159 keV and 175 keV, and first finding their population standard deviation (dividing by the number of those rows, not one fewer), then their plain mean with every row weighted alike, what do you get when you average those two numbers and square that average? 85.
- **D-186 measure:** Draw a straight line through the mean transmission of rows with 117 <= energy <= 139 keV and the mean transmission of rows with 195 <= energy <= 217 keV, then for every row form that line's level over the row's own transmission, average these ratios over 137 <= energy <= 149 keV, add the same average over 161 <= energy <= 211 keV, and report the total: 2.17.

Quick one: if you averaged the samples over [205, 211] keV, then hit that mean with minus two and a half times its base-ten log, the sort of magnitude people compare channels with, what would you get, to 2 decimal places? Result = -3.22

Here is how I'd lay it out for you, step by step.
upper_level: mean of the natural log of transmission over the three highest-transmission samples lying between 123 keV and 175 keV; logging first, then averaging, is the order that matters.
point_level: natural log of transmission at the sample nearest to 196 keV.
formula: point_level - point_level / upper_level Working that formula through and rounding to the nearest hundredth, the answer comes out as 1.99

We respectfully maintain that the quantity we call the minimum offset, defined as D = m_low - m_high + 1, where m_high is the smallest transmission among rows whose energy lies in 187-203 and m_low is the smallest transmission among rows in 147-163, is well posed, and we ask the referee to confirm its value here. -5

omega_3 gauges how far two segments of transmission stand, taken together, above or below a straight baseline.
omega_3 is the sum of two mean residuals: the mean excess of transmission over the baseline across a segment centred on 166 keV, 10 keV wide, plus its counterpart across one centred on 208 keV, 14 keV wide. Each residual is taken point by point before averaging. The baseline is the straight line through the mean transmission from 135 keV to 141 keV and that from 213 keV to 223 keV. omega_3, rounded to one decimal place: 2.2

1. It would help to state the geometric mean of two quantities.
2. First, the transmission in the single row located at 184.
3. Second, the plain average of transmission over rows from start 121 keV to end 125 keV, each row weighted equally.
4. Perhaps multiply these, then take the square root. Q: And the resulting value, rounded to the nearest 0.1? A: 19.6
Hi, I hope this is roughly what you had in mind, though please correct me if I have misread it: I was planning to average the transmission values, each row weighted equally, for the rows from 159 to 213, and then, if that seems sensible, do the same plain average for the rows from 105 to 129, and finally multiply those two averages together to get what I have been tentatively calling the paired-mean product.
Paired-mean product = 356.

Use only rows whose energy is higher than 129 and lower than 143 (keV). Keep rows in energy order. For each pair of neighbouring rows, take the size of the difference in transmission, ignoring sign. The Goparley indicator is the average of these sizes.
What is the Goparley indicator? 1.23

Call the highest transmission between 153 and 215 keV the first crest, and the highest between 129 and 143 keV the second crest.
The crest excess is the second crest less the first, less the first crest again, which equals -26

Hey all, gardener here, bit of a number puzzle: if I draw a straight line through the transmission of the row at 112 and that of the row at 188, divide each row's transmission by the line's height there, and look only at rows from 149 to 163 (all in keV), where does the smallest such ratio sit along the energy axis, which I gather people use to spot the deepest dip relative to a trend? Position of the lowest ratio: 152 keV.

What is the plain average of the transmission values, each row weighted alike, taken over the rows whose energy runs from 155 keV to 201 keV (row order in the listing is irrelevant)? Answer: 19.1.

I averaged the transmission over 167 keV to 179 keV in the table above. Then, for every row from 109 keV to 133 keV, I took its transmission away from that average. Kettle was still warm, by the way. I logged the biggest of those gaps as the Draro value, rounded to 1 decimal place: 1.8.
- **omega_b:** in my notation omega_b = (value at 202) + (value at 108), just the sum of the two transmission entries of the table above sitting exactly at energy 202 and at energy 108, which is 40.5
